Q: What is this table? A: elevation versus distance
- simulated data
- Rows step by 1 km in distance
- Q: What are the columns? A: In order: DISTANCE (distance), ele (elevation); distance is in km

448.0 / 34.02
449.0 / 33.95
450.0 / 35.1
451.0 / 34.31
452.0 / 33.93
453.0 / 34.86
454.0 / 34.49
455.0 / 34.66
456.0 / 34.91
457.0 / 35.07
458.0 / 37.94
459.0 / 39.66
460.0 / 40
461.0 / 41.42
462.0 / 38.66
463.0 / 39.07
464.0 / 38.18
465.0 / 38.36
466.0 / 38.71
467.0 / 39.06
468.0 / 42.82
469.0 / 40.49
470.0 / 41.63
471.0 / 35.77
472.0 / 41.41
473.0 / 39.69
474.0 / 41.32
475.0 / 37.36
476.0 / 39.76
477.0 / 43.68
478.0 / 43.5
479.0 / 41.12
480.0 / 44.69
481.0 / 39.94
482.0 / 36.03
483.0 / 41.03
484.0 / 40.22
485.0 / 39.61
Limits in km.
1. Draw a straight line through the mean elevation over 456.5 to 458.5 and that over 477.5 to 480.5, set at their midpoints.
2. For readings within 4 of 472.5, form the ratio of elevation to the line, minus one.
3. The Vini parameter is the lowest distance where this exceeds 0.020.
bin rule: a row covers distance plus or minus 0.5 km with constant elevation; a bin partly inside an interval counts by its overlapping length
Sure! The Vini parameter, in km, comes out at 470.0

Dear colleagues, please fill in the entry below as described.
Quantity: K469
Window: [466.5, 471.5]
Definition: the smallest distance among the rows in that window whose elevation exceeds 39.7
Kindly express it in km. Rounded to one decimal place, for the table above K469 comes 468.0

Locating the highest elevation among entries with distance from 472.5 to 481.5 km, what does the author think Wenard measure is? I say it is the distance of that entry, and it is 480.0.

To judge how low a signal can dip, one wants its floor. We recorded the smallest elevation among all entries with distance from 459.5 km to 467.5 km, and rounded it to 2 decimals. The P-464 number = 38.18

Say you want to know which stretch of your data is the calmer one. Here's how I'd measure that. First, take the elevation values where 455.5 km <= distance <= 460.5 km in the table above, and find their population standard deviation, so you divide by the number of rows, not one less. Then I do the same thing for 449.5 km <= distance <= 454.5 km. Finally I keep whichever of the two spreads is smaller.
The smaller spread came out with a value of 0.41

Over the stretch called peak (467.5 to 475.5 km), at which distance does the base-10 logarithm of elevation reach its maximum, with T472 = 468.0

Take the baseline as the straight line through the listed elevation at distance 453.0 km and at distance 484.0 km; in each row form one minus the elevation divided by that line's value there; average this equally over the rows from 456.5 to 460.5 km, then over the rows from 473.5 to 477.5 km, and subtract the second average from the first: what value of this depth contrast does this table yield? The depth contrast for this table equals -0.020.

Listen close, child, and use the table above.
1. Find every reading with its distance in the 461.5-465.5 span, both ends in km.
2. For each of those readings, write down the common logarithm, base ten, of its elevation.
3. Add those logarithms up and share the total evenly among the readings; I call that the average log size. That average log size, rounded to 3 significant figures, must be 1.59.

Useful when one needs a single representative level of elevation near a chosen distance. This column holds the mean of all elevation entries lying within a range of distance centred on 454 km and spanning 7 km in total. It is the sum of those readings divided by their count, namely 34.6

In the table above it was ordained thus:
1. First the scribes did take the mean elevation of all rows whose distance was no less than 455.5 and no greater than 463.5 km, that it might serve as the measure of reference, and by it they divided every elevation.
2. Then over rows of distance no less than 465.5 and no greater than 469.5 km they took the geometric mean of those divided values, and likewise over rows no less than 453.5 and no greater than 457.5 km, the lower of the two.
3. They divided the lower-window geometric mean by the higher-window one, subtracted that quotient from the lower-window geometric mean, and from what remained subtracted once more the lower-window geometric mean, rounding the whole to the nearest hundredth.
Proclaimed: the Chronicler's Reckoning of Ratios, -0.86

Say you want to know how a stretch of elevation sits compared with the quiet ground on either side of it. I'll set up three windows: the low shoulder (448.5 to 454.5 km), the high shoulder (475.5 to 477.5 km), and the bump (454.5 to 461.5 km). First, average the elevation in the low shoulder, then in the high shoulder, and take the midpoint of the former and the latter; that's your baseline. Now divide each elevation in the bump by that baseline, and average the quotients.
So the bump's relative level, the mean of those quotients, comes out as 0.99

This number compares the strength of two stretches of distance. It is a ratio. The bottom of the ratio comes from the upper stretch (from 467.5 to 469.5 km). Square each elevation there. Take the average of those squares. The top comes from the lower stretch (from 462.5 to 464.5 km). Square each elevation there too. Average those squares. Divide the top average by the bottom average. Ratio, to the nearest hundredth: 0.86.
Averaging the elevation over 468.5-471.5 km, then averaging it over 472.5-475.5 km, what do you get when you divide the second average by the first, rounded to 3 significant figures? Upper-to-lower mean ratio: 1.00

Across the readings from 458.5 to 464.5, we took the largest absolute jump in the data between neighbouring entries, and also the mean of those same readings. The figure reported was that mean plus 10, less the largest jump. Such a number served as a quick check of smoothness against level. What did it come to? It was 46.7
